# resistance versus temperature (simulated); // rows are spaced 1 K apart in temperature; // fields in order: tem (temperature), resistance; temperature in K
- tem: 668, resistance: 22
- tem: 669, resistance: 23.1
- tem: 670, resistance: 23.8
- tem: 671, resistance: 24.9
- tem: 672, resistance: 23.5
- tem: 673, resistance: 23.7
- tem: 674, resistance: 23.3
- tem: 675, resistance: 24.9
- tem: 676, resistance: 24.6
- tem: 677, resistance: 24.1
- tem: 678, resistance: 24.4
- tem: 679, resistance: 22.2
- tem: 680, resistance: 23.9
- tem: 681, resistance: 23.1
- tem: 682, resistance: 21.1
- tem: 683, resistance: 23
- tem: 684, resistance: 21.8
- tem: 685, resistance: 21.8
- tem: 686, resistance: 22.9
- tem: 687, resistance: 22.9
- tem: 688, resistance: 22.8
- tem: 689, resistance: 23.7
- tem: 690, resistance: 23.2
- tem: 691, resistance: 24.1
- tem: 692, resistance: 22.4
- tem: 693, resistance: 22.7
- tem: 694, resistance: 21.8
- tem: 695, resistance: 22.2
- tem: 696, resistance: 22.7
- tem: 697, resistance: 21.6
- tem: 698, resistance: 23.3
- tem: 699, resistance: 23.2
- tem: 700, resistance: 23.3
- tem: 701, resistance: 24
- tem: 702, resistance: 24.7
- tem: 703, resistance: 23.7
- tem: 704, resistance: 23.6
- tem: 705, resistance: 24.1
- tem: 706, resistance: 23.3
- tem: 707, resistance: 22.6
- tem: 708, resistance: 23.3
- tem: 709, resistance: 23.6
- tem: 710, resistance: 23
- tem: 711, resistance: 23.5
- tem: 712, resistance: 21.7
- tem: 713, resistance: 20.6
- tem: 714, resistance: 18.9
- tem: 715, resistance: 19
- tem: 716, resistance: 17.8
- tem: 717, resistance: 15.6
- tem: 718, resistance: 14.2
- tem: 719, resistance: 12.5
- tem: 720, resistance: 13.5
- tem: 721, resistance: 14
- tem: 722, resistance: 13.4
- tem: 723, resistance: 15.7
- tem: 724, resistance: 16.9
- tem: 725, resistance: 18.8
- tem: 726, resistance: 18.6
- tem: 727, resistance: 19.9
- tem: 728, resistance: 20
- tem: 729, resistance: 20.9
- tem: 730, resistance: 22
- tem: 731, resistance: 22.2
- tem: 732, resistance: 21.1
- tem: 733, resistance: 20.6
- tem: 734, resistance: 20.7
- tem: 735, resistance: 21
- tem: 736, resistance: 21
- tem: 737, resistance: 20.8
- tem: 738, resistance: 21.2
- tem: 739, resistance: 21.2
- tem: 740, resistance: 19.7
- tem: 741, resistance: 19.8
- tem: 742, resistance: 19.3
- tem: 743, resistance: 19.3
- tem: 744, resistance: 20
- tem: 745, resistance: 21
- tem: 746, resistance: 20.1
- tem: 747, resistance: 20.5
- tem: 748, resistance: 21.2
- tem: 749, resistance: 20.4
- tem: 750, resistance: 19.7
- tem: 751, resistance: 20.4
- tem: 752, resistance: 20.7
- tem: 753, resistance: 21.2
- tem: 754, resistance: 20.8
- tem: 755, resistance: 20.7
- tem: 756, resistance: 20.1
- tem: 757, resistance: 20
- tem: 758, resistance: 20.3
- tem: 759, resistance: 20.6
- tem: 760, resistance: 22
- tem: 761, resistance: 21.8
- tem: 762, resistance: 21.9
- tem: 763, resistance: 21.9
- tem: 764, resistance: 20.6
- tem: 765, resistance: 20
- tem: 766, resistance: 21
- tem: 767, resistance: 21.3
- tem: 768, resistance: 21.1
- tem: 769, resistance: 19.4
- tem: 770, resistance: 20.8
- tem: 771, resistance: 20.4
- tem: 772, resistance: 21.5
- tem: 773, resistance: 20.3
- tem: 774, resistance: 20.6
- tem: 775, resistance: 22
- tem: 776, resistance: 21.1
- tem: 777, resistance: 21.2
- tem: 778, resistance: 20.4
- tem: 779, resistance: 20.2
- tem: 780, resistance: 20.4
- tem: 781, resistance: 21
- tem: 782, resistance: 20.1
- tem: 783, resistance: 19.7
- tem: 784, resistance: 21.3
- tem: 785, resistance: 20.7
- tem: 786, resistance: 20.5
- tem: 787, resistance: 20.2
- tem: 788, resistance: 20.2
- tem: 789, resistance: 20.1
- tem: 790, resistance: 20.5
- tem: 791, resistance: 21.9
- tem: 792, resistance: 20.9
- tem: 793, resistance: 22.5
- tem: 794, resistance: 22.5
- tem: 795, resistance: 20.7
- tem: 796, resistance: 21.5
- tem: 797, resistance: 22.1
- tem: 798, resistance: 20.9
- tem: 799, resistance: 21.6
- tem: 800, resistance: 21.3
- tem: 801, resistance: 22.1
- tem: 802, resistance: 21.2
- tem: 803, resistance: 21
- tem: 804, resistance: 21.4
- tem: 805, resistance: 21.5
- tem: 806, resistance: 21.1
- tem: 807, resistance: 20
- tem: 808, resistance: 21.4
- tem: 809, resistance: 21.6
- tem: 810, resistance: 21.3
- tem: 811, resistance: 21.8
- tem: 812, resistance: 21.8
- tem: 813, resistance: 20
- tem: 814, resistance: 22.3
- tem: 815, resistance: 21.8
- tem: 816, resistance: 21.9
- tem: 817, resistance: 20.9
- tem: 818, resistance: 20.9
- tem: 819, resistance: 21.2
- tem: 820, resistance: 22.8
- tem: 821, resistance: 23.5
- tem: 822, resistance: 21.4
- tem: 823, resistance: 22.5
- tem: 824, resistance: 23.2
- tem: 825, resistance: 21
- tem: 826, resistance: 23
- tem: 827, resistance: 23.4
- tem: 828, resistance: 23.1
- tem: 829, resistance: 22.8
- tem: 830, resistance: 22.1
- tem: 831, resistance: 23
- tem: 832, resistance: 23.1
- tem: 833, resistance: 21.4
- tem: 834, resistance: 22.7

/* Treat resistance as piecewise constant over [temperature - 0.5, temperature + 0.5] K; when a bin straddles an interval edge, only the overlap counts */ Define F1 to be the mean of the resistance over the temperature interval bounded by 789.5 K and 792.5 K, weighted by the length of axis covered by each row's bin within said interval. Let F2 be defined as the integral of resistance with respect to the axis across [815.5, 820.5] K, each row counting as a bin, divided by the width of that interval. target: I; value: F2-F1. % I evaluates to 0.4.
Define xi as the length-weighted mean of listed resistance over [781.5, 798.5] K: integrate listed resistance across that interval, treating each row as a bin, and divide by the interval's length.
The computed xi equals 21.0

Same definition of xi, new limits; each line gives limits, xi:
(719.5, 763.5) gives 19.9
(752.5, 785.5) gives 20.8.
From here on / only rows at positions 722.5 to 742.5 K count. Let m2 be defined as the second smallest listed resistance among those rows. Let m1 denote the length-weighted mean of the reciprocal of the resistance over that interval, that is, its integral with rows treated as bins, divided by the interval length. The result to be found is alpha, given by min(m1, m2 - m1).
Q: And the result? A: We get 0.0502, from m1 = 0.0502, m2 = 16.9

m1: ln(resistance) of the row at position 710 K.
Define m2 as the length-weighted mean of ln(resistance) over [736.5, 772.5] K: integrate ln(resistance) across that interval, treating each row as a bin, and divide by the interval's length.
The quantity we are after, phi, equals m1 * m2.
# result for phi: 9.5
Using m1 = 3.14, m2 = 3.03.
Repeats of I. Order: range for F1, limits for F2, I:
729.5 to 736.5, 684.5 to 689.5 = 1.6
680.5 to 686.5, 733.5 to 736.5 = -1.4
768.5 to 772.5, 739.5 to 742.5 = -0.9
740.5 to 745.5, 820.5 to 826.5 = 2.6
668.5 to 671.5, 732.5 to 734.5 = -3.3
